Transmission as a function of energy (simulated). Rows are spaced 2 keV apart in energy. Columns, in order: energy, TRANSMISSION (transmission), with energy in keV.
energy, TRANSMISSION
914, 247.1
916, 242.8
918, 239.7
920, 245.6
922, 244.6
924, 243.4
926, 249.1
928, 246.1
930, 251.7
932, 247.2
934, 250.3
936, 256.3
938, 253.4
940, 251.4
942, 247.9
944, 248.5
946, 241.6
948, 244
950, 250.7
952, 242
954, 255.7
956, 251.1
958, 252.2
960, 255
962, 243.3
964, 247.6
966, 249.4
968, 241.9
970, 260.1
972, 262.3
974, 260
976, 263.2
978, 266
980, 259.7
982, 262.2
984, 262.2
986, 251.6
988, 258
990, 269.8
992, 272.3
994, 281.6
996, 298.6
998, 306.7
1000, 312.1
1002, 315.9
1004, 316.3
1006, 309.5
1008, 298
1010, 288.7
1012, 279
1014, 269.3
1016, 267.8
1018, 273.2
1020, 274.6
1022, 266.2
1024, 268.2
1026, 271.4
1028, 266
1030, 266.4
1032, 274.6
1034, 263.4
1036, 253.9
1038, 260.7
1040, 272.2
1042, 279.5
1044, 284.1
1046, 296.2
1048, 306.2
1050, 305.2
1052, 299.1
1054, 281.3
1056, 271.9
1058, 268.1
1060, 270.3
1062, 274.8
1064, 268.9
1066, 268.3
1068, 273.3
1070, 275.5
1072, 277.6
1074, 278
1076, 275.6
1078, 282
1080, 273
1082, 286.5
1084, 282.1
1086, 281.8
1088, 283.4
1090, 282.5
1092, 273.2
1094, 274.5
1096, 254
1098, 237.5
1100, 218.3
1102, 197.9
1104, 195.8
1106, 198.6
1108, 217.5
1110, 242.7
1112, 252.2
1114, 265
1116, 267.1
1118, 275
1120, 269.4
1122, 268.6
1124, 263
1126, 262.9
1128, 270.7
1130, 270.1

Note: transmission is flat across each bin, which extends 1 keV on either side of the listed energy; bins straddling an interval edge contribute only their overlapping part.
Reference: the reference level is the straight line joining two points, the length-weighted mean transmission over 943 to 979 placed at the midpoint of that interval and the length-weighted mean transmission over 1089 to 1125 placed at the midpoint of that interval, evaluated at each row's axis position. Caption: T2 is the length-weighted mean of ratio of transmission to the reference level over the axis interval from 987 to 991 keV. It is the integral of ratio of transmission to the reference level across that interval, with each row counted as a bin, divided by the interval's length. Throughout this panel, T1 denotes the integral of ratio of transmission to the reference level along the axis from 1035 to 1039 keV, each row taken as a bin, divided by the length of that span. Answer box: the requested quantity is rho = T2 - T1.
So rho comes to 0.02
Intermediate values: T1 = 1.03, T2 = 1.05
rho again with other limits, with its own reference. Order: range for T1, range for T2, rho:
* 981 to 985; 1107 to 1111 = -0.11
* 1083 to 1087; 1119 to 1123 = -0.05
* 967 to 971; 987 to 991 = 0.05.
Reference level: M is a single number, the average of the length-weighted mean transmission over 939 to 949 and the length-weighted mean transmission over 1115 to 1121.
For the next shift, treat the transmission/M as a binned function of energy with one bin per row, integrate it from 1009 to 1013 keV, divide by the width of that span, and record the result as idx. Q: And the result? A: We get 1.10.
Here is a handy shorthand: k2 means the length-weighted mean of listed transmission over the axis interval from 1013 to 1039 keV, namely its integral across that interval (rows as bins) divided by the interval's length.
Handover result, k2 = 267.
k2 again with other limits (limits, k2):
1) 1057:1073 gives 272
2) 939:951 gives 247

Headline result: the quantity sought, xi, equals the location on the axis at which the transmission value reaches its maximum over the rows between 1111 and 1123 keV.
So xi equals 1118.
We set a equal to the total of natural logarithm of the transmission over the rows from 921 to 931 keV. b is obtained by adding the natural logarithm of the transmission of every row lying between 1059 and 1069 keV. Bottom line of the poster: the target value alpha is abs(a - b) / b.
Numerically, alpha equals 0.017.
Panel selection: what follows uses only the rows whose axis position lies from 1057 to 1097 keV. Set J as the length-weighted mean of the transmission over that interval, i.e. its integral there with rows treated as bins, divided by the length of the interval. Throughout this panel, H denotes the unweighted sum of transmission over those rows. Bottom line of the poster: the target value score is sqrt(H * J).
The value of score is 1231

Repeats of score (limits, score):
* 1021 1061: 1235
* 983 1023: 1268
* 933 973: 1119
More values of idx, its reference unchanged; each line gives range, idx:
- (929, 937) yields 0.97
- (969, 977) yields 1.01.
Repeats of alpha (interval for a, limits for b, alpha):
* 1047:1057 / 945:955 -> 0.031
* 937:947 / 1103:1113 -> 0.022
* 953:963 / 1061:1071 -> 0.014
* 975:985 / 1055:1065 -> 0.005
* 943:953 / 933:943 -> 0.005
